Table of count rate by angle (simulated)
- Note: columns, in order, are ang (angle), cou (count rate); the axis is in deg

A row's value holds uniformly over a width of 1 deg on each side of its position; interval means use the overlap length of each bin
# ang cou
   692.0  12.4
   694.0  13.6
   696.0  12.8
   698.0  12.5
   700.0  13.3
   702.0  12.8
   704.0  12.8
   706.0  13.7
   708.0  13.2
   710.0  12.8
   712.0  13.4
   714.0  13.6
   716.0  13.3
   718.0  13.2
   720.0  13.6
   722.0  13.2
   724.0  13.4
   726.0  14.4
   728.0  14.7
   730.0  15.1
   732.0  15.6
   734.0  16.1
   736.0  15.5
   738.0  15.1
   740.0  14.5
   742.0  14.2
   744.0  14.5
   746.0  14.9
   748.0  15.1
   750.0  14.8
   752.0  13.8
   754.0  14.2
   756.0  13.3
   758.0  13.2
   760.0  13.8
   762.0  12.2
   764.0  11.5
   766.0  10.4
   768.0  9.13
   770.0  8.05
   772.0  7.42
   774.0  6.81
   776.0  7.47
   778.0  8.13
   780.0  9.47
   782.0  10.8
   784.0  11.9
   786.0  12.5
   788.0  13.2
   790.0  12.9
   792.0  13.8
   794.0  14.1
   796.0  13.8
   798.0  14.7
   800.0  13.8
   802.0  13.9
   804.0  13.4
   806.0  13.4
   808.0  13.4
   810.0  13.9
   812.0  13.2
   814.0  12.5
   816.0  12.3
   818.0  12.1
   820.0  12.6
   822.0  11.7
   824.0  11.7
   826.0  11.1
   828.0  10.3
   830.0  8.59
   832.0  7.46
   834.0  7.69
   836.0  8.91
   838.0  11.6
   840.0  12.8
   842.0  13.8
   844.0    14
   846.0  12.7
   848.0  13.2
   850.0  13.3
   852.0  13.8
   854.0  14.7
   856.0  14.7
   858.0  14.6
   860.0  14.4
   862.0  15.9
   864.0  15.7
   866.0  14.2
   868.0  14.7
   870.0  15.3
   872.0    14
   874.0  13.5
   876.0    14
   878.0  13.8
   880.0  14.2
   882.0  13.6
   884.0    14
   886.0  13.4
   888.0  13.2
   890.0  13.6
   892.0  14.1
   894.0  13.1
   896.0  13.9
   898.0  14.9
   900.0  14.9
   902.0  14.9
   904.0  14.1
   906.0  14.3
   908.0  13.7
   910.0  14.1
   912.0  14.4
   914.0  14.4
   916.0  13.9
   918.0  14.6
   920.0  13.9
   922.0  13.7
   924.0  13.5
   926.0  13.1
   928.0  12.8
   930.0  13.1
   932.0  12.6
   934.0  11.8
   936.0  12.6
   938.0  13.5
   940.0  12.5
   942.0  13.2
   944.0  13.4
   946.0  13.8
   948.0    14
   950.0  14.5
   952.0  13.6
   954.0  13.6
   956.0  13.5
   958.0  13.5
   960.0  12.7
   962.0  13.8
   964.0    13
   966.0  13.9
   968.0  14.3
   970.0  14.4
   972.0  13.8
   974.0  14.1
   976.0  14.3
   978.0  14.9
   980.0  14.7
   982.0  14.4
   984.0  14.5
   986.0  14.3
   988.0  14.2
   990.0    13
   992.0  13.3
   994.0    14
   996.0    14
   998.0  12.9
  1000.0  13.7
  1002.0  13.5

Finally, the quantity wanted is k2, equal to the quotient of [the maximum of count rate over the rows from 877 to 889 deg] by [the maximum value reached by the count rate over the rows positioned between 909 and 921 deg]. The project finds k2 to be 0.97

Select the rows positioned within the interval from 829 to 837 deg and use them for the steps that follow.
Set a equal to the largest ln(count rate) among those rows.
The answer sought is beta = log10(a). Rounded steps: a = 2.19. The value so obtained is 0.340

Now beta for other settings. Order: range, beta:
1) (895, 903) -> 0.432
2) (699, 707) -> 0.418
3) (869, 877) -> 0.436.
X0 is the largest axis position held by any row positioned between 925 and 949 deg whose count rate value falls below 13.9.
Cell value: 946.0 deg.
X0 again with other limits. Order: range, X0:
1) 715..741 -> 724.0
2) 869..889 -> 888.0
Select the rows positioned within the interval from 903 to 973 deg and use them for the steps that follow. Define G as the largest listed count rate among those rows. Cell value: 14.6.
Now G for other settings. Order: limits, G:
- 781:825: 14.7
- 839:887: 15.9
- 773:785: 11.9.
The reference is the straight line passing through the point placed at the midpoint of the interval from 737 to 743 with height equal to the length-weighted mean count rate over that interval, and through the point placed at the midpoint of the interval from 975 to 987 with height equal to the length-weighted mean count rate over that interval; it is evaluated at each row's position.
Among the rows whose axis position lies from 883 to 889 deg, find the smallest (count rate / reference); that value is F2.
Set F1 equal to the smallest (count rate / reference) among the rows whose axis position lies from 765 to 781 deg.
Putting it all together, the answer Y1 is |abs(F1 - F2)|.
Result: 0.44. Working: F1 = 0.47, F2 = 0.91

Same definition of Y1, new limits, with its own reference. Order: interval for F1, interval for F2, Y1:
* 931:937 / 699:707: 0.06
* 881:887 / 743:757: 0.01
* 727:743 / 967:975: 0.02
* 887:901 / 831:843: 0.39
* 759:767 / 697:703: 0.14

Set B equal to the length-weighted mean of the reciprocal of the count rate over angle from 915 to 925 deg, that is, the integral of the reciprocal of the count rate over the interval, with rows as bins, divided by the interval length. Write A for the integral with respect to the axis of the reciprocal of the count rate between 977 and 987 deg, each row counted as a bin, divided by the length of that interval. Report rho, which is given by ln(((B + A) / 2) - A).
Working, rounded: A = 0.069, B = 0.07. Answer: -6.4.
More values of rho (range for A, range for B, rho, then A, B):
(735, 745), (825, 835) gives -3.8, 0.068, 0.11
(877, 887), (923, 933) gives -6.1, 0.072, 0.08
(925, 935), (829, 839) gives -4.0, 0.079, 0.12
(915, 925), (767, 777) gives -3.5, 0.072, 0.13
